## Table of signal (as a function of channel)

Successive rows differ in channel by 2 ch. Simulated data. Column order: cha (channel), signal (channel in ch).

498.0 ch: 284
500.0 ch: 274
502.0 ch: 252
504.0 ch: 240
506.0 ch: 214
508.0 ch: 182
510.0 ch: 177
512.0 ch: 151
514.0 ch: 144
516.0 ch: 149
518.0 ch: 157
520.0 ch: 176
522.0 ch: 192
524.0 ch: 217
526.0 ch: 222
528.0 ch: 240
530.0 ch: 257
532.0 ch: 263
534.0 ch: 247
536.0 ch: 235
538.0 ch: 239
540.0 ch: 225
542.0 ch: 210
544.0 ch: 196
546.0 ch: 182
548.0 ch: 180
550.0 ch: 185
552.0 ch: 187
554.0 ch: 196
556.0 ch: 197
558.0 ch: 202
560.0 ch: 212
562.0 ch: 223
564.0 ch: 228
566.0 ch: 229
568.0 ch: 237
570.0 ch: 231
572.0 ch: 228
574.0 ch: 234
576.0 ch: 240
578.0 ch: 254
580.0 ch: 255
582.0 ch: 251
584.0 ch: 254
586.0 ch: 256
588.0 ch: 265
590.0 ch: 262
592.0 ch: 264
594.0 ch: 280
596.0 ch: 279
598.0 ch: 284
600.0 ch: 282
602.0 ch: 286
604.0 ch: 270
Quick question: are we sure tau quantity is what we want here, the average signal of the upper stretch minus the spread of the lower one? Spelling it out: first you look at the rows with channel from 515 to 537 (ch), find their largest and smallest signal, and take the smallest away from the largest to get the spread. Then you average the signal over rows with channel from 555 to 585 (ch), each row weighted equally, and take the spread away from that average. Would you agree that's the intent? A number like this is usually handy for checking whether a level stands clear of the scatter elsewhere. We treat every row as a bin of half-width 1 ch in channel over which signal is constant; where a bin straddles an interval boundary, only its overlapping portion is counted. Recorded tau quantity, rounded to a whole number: 118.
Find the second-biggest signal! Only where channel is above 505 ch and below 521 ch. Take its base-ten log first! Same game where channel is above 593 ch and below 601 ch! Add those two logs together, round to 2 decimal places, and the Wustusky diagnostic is 4.71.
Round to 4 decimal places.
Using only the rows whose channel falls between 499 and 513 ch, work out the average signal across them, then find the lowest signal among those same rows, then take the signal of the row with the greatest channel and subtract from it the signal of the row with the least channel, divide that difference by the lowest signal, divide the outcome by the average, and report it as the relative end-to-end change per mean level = -0.0038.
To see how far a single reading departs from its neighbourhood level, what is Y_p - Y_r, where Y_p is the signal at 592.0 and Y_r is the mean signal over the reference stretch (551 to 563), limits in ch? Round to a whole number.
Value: 61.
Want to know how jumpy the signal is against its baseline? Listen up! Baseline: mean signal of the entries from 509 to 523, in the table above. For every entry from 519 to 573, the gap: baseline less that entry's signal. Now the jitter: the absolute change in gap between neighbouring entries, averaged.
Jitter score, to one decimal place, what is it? 9.4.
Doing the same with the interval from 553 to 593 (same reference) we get 5.3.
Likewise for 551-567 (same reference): 6.0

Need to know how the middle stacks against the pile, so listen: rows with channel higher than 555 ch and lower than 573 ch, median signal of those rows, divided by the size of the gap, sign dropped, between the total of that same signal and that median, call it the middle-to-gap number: 0.1296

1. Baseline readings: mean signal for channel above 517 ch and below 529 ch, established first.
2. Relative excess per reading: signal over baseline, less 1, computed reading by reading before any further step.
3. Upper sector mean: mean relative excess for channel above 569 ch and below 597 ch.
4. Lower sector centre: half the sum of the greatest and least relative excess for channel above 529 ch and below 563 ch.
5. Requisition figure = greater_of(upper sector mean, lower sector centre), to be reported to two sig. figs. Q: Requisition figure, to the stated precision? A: 0.26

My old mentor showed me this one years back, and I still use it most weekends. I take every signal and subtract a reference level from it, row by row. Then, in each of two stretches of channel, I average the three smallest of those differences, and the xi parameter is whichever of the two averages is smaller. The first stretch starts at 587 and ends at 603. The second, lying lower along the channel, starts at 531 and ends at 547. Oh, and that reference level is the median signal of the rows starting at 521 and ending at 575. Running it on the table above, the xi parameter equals -27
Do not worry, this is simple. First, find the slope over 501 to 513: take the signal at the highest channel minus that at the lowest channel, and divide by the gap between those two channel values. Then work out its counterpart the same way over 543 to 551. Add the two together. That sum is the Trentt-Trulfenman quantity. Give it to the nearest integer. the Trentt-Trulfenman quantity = -12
